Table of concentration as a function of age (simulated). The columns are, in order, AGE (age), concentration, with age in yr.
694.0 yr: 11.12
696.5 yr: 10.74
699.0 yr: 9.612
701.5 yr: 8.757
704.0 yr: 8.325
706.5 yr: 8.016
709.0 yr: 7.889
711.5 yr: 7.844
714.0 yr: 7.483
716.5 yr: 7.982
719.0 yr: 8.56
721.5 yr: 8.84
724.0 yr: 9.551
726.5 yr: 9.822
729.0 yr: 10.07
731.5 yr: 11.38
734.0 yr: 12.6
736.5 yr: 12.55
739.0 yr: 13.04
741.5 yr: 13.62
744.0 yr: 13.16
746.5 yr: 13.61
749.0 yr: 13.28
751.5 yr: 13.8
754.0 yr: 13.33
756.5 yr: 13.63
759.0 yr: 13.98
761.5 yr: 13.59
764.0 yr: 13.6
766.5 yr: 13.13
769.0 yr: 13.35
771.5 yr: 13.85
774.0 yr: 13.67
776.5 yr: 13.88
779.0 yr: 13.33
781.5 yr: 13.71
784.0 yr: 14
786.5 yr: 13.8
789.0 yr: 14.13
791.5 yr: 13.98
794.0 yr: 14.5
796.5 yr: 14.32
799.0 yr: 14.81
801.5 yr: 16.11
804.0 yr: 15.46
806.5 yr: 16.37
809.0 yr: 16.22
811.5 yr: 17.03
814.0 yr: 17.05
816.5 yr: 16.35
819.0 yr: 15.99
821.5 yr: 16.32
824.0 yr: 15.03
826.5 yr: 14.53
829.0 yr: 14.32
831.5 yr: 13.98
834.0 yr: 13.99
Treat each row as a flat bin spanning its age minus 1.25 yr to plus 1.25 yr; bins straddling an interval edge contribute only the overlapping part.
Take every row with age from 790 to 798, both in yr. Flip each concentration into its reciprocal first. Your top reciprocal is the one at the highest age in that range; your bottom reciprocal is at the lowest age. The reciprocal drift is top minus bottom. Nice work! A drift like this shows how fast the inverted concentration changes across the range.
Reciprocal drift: -0.002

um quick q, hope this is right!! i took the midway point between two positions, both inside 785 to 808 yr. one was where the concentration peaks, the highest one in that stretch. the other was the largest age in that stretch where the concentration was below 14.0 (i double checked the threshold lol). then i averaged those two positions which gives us 799.0 yr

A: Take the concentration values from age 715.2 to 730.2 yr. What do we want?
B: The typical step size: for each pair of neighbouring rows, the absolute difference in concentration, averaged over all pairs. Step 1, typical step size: 0.418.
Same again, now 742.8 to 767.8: 0.366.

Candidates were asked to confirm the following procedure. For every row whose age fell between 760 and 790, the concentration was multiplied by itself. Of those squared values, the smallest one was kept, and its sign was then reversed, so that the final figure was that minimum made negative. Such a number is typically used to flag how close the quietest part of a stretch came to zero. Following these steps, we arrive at -172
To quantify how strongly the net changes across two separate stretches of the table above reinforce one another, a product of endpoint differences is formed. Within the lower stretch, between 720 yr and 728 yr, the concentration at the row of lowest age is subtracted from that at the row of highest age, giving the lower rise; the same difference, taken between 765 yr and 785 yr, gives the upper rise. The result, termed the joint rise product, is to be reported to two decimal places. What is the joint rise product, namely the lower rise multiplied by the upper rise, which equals 0.85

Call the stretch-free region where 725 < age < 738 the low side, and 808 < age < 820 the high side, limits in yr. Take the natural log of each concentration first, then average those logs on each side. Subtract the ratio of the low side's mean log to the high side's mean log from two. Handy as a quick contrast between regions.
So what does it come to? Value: 1.14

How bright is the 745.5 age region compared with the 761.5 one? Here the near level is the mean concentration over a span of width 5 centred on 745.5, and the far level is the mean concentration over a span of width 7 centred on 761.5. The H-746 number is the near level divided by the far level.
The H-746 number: 0.98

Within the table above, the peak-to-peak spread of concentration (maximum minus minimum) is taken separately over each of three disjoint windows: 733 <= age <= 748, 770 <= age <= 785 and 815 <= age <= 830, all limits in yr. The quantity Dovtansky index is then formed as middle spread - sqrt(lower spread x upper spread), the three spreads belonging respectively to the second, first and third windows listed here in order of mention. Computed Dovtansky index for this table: -0.80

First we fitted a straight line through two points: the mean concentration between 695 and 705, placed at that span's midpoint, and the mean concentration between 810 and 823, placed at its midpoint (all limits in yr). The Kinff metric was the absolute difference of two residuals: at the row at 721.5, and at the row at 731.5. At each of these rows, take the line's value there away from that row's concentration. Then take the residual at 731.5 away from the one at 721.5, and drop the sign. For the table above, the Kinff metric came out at 1.9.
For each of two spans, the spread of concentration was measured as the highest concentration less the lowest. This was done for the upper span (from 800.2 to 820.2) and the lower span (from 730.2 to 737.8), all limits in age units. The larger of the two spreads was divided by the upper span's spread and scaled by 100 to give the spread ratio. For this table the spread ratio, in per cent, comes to 100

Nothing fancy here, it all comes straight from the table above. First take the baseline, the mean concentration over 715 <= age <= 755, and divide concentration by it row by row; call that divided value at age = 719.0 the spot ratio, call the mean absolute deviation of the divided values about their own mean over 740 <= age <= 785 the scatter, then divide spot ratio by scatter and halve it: 20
